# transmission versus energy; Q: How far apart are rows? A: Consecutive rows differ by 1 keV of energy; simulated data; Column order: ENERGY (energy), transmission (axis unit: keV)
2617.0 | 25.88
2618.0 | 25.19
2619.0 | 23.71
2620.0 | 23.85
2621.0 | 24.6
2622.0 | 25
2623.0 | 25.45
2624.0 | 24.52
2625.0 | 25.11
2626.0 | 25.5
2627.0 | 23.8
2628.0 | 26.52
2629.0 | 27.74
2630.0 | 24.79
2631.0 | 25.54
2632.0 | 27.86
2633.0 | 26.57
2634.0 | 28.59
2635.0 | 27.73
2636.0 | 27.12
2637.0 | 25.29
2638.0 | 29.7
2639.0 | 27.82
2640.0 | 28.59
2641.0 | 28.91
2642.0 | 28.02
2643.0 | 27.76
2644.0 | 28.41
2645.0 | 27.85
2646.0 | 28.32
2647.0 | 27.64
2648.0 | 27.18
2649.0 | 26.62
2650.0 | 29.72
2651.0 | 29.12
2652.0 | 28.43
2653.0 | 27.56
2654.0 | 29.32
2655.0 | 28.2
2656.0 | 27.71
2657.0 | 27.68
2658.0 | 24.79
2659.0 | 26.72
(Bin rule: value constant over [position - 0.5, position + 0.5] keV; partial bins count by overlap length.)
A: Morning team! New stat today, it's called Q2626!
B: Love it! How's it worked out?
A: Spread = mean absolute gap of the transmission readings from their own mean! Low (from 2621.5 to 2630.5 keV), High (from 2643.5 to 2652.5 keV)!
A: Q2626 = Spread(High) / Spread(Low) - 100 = -99.1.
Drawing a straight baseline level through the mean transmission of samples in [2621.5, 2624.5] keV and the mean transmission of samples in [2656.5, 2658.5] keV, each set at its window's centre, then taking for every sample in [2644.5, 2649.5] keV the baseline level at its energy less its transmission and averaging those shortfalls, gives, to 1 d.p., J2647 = -1.7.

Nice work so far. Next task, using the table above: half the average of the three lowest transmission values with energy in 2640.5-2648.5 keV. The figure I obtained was 13.8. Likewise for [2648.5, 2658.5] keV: 13.2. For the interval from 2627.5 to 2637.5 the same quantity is 12.6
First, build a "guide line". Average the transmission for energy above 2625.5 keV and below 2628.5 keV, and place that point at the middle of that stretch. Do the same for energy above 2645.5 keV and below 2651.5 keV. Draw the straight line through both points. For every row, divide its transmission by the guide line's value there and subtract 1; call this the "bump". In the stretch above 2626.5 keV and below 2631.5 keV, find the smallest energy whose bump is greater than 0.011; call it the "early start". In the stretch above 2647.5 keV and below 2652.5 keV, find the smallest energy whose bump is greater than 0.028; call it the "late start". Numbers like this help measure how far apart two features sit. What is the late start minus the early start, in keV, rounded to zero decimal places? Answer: 22 keV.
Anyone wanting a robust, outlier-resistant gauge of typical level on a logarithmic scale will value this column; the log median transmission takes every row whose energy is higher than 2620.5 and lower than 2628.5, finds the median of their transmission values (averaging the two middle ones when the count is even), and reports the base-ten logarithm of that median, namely 1.399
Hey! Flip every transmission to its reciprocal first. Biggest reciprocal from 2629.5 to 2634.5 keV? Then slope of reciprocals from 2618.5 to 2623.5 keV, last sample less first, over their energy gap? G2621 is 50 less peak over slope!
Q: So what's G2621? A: 106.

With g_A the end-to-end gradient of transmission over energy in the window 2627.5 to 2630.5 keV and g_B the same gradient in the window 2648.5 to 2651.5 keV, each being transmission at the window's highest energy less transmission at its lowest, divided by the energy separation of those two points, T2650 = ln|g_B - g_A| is 0.75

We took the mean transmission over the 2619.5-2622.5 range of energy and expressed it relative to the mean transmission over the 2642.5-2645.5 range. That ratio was 0.87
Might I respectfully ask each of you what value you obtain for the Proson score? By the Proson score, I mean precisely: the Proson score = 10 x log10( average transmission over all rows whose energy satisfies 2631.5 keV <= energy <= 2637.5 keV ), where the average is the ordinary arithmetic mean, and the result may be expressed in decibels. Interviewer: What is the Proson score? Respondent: 14.3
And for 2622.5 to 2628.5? 14.0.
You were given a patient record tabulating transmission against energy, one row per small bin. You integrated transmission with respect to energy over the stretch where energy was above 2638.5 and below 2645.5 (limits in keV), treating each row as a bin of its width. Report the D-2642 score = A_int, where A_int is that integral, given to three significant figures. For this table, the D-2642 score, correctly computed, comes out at 197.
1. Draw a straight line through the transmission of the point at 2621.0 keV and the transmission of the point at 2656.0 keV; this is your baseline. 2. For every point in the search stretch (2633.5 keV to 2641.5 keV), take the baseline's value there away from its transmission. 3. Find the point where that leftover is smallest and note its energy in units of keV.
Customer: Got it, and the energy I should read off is 2637.0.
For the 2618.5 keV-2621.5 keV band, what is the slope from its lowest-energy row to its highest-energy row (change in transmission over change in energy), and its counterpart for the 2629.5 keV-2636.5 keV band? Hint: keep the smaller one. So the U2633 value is 0.39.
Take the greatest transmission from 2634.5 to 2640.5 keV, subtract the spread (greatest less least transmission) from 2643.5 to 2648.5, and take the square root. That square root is 5.34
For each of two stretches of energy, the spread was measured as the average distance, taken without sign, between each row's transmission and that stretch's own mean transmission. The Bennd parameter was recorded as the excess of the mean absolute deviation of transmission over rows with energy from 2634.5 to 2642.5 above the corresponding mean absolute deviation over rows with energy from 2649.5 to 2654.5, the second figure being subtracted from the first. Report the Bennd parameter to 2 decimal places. 0.24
